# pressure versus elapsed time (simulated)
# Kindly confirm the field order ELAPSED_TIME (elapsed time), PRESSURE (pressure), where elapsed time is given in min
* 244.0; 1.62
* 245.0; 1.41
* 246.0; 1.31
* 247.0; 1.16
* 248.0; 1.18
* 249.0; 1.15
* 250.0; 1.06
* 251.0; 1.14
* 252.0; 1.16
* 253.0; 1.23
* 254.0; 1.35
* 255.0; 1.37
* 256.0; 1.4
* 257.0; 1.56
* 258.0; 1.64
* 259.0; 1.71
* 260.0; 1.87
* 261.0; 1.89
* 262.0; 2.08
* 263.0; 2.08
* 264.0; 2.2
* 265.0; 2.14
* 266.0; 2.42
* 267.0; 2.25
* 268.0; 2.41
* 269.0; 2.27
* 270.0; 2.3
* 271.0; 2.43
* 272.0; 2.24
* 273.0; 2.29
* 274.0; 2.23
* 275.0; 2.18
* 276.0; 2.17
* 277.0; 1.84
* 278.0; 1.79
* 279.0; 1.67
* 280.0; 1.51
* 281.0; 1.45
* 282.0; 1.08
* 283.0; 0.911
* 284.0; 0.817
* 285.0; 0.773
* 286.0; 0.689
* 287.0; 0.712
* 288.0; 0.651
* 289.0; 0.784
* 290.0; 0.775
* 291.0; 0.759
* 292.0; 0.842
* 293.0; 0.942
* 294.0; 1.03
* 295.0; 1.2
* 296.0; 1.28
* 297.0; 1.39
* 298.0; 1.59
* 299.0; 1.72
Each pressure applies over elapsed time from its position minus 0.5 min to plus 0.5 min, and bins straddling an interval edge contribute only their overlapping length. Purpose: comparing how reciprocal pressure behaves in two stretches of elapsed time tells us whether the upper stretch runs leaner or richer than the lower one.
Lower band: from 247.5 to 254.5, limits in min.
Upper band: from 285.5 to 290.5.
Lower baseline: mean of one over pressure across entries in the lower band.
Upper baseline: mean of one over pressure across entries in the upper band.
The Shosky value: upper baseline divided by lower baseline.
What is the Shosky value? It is 1.6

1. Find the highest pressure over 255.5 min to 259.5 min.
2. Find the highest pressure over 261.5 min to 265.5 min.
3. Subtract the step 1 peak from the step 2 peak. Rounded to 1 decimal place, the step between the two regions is 0.5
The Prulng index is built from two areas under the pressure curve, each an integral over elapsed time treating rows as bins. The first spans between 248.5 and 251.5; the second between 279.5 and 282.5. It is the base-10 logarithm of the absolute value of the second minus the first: -0.16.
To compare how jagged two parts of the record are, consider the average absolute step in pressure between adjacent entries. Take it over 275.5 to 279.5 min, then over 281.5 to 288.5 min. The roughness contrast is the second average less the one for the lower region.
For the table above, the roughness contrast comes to -0.09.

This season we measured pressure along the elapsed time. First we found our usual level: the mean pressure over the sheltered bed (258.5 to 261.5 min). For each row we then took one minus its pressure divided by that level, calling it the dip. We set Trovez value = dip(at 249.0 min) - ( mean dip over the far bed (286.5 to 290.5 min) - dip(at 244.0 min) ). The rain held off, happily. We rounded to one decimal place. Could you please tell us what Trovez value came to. -0.1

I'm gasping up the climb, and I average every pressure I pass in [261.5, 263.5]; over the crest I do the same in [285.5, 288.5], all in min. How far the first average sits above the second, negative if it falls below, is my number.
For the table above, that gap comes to 1.4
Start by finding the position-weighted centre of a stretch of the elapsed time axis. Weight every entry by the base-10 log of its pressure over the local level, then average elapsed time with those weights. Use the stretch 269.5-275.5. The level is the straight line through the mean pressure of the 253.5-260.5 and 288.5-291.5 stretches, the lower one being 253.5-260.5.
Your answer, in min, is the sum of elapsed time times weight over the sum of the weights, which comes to 272.5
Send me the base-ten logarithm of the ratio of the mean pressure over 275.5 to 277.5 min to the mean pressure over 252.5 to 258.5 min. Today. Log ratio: 0.1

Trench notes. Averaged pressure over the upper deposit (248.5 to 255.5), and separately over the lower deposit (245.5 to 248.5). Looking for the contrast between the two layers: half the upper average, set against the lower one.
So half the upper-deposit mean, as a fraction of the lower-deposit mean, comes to 0.50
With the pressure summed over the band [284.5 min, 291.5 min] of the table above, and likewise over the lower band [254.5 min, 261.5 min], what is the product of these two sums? 59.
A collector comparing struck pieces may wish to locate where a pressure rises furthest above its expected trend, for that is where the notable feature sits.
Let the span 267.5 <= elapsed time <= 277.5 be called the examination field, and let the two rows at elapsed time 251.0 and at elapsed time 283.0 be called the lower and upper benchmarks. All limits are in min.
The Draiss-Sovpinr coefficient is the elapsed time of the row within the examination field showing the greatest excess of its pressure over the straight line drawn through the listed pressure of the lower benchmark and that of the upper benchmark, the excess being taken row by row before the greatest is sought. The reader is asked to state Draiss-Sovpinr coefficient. 271.0 min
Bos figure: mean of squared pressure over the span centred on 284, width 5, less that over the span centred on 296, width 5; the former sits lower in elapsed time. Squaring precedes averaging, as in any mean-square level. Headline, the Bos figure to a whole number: -1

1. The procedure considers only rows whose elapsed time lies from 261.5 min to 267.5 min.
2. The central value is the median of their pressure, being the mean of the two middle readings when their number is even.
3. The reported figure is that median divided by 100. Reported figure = 0.0217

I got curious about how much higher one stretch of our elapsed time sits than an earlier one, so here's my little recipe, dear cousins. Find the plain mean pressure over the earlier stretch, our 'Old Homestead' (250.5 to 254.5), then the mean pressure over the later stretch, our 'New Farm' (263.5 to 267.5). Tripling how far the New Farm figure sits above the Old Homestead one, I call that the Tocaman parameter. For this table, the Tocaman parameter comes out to 3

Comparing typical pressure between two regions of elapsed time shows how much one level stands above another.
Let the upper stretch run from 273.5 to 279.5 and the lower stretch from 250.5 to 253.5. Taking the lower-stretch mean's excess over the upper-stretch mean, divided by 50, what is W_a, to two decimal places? -0.02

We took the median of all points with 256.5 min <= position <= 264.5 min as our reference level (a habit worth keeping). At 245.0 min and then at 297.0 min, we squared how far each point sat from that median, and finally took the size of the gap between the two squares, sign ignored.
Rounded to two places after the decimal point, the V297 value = 0.02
